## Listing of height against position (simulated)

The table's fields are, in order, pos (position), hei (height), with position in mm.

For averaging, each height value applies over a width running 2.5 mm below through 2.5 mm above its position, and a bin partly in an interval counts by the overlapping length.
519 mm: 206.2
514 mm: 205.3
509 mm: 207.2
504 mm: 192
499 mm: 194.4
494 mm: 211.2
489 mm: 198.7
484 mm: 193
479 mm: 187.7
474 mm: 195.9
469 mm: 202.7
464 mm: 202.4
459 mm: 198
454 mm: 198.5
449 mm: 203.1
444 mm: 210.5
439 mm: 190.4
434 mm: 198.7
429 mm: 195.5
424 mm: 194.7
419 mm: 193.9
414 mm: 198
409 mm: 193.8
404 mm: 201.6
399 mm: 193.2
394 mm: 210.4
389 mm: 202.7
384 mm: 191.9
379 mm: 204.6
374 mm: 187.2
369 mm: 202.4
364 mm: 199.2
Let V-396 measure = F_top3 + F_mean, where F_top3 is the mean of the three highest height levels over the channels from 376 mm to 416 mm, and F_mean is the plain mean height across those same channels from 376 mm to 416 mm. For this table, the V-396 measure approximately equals 405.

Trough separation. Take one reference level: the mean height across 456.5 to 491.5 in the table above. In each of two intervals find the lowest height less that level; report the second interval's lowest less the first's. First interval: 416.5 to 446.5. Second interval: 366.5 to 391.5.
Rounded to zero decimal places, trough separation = -3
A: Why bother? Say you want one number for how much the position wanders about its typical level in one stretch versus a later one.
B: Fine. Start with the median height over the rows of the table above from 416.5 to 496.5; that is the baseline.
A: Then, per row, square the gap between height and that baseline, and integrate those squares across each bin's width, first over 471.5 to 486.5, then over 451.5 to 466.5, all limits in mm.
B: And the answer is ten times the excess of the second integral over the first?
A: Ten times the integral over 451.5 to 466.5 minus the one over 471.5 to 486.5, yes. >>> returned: -6352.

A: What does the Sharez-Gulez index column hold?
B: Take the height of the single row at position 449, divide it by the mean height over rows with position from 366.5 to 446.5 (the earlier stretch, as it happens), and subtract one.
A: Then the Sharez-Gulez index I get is 0.03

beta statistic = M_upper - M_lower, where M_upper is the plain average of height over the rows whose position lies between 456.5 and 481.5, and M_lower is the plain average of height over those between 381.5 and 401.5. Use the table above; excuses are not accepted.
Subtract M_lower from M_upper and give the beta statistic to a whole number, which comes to -2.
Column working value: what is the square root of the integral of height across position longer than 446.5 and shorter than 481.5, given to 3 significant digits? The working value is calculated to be 83.3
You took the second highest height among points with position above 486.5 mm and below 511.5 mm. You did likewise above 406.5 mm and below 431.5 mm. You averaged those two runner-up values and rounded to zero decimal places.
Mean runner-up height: 201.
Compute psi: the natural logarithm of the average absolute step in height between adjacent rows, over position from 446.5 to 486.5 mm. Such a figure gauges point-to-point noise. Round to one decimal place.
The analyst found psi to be 1.5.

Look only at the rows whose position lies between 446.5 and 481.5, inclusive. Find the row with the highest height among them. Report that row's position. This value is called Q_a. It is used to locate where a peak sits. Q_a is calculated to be 449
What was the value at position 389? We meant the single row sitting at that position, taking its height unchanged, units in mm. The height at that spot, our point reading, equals 202.7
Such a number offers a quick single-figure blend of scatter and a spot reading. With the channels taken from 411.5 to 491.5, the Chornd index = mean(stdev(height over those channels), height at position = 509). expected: 106.3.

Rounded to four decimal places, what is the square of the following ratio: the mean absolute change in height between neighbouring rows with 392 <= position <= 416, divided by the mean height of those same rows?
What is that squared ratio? 0.0022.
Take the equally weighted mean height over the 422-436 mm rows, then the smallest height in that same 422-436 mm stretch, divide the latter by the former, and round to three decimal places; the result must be 0.992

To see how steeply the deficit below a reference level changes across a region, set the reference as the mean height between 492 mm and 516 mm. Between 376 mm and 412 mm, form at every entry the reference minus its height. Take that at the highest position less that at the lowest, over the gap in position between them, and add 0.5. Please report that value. 0.9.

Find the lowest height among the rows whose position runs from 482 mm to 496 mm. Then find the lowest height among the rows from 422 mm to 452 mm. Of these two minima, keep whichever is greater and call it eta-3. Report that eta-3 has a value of 193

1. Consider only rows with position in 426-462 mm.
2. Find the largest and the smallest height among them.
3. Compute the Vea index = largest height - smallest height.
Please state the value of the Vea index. 20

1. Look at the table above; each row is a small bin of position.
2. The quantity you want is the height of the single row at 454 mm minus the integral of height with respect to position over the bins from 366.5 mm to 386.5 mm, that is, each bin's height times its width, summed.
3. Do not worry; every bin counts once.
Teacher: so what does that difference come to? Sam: -3732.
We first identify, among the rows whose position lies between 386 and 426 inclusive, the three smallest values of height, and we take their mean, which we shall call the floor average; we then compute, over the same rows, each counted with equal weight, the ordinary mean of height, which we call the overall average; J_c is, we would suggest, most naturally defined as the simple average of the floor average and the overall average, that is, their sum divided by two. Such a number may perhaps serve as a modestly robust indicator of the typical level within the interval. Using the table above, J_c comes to 196.1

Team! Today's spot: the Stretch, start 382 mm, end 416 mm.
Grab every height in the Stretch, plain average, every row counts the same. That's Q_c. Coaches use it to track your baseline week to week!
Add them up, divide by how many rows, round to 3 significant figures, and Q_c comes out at 199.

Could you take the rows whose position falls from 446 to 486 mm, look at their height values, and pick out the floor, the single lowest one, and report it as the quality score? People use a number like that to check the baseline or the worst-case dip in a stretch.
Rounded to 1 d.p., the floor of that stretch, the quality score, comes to 187.7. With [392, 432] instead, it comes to 193.2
